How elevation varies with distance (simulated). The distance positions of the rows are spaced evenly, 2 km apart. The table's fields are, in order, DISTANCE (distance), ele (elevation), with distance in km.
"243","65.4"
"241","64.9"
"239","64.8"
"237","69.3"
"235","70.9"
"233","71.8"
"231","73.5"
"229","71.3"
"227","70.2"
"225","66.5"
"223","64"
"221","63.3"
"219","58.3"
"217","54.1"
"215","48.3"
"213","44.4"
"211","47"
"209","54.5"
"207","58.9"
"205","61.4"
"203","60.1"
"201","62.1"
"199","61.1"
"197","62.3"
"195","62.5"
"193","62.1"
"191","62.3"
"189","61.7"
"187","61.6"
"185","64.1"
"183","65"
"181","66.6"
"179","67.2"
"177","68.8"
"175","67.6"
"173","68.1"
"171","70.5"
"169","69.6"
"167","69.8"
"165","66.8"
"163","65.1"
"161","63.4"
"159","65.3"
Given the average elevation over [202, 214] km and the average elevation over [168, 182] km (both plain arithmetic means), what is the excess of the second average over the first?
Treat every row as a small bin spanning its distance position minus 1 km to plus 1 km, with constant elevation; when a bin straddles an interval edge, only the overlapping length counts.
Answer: 14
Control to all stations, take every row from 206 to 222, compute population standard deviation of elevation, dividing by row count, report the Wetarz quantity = 6.1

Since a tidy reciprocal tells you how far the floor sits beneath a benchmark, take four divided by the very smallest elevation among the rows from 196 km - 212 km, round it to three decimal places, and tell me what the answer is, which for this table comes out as 0.085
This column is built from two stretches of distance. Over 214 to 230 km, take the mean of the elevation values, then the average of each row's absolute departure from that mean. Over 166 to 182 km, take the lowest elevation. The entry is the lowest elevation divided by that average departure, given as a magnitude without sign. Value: 11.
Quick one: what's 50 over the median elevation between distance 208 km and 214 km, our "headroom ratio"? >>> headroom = 1.06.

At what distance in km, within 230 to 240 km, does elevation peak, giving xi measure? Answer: 231 km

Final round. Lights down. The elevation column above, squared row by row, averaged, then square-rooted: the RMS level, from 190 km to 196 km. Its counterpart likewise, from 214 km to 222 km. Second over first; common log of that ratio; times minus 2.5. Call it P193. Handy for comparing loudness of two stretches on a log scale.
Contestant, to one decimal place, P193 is 0.1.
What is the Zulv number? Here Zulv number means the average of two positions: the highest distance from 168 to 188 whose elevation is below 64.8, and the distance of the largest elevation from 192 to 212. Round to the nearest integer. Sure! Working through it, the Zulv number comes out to 191 km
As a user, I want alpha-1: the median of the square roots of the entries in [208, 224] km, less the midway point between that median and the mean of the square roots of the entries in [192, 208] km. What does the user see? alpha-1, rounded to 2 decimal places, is -0.23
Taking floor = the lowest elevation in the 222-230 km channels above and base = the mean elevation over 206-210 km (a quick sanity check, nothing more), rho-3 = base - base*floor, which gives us -3572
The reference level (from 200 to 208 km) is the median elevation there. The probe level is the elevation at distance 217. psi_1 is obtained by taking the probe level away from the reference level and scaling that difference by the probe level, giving 0.12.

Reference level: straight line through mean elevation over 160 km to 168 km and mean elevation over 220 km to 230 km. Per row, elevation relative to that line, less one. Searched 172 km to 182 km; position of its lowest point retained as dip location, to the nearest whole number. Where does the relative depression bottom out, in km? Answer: 181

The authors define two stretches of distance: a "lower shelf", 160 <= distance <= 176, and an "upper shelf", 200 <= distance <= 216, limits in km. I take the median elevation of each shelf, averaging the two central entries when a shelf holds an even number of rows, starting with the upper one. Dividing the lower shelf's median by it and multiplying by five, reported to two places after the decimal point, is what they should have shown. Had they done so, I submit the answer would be 5.98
